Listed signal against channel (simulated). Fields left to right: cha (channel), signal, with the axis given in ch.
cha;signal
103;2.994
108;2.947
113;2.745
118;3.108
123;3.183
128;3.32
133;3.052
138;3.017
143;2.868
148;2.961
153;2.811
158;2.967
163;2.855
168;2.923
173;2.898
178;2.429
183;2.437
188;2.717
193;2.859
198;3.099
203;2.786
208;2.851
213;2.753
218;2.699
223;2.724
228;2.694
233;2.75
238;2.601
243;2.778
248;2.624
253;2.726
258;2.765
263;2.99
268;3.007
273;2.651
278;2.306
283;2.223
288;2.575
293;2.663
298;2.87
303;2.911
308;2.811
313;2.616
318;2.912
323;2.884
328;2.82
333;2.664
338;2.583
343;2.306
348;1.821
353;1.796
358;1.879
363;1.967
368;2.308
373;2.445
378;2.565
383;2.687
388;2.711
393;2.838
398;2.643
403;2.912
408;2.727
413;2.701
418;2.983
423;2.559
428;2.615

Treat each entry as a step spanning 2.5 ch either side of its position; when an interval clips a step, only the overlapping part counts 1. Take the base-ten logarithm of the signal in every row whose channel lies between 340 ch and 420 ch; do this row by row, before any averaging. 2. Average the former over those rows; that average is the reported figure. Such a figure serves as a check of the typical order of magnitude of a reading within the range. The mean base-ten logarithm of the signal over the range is 0.38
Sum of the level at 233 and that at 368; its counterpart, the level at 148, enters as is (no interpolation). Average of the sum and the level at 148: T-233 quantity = 4.01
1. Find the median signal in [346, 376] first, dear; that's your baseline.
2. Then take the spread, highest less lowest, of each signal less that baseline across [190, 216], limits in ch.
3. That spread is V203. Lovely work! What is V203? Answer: 0.35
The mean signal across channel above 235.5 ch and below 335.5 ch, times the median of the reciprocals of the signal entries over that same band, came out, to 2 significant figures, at 0.99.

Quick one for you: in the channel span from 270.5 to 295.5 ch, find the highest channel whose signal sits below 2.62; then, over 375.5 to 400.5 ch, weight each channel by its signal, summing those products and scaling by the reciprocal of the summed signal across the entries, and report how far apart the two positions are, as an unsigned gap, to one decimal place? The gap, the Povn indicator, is 100.1 ch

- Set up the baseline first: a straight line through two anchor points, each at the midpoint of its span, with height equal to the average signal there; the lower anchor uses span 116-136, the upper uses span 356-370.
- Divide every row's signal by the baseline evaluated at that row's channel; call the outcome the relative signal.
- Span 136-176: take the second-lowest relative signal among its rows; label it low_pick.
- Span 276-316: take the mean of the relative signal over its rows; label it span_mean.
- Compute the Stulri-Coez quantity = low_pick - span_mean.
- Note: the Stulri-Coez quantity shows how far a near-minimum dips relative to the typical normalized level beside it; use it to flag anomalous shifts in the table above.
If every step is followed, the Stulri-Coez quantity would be -0.18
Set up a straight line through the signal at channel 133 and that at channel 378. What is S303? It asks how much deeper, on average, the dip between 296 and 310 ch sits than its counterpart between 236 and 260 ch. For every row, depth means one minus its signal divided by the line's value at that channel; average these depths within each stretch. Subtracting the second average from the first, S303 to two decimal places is -0.10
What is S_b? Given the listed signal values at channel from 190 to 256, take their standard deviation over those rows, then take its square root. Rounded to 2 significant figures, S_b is 0.35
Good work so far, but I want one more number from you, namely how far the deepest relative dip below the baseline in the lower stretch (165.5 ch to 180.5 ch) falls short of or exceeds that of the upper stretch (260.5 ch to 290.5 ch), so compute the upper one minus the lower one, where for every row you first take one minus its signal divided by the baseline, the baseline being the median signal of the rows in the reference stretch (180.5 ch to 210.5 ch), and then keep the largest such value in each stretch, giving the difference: 0.07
